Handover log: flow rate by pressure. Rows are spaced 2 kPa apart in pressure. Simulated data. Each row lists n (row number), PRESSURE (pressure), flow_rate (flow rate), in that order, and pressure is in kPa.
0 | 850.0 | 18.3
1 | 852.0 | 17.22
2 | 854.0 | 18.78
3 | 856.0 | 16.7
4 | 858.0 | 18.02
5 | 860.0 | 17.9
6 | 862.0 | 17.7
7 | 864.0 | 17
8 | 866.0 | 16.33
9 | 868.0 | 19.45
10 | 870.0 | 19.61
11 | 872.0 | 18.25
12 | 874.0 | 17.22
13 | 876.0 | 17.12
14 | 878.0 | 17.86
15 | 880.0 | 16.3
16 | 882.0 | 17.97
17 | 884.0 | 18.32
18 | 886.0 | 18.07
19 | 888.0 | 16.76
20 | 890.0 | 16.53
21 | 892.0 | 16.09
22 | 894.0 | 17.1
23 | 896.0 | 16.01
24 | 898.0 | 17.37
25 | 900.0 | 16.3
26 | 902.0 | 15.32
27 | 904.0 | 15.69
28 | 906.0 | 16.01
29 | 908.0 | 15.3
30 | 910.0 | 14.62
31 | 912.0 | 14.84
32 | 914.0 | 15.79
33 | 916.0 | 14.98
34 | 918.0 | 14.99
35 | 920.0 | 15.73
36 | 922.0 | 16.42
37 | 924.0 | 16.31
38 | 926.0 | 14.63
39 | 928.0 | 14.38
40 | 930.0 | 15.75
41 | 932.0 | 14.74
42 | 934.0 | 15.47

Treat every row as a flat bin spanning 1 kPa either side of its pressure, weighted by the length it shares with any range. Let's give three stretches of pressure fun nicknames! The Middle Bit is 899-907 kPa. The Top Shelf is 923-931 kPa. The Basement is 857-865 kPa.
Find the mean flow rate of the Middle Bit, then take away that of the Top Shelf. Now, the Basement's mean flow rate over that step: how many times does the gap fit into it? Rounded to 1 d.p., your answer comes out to 31.4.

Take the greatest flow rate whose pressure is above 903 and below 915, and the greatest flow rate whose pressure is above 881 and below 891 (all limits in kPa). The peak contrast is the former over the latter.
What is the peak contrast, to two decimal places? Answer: 0.87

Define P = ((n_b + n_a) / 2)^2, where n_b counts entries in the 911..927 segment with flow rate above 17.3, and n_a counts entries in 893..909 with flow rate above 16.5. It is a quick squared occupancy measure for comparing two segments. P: 1.0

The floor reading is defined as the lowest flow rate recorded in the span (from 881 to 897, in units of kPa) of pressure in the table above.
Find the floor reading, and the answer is 16.01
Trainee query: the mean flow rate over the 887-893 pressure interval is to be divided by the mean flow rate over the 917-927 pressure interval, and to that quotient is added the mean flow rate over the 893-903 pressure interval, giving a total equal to 17.5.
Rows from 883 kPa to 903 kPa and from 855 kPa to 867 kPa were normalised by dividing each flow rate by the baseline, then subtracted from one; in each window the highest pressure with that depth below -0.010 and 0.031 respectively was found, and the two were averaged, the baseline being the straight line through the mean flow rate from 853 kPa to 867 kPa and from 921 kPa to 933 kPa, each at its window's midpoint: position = 881 kPa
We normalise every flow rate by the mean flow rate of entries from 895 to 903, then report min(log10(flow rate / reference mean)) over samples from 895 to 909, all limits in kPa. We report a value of -0.026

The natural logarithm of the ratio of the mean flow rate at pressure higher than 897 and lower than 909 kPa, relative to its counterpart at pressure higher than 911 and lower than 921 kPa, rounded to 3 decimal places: 0.047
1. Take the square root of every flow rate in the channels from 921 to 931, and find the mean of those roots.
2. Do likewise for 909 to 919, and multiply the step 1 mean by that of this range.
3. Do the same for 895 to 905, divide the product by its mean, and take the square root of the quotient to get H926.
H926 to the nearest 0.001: 1.949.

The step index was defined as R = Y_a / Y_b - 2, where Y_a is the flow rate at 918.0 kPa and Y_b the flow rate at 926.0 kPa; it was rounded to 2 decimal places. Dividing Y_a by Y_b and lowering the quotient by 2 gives -0.98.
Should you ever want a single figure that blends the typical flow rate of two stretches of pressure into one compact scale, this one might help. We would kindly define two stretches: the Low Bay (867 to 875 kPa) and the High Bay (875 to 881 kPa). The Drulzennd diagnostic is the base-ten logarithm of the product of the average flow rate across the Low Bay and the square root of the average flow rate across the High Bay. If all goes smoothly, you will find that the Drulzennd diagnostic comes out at 1.89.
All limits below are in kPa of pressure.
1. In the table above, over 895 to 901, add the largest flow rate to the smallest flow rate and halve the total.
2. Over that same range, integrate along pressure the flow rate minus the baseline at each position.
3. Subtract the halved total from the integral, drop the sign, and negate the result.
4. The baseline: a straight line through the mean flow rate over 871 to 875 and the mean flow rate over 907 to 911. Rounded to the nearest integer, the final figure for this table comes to -12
